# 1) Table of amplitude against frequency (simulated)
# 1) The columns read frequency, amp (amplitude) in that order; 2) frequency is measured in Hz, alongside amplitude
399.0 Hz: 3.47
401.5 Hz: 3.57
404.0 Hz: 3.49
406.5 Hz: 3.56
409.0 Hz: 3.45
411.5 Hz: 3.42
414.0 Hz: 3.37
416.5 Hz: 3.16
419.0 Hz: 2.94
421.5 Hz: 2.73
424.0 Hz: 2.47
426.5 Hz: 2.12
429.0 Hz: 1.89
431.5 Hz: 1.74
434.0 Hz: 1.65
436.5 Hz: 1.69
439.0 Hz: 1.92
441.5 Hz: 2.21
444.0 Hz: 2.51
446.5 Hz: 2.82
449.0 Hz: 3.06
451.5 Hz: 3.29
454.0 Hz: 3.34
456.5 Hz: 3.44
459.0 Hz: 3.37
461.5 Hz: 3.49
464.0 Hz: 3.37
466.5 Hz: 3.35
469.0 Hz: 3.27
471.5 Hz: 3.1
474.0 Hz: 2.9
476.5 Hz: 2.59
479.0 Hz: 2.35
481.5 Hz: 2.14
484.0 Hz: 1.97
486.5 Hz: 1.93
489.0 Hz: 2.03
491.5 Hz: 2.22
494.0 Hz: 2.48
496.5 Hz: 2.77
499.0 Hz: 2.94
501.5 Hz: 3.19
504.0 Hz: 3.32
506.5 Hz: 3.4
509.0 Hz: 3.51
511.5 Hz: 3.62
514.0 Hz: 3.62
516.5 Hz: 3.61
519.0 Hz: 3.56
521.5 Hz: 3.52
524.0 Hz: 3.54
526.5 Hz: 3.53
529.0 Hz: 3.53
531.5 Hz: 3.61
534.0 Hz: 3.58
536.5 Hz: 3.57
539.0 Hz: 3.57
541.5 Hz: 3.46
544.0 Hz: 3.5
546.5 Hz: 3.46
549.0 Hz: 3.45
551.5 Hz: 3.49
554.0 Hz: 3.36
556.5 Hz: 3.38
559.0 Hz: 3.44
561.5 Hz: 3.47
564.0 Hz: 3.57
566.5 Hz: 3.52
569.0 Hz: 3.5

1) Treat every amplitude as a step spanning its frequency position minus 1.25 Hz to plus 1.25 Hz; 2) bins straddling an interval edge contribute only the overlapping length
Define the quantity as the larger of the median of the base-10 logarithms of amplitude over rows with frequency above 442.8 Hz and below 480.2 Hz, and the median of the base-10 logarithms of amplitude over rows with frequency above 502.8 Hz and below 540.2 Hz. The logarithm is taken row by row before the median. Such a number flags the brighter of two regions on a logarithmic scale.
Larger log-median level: 0.55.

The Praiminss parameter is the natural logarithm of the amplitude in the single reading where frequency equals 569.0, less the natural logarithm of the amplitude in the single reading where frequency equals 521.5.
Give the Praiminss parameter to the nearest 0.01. -0.01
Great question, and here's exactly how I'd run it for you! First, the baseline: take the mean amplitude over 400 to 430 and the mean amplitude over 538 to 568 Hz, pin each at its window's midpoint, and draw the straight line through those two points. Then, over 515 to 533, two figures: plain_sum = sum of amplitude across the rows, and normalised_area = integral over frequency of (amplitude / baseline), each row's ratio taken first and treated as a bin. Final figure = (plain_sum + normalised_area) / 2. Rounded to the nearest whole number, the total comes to 22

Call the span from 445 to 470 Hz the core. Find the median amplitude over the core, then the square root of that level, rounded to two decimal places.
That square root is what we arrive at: 1.83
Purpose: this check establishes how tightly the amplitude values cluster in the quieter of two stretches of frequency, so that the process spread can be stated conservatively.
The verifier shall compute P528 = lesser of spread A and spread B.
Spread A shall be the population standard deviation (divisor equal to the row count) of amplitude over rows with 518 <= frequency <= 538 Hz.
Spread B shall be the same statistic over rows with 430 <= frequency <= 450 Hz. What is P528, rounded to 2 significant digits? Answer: 0.029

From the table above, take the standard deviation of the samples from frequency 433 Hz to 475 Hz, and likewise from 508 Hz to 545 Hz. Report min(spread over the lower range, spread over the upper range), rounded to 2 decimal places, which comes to 0.05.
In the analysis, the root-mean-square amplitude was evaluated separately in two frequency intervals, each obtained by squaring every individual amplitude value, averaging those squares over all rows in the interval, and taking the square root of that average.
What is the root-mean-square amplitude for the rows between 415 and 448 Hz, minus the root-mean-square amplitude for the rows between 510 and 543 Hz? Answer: -1.2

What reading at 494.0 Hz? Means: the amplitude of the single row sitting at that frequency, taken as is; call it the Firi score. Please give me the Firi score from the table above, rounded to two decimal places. 2.48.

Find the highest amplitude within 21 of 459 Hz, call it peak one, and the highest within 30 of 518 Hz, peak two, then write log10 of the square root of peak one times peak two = 0.551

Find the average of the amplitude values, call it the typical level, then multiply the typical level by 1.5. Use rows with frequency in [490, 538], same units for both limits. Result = 5.0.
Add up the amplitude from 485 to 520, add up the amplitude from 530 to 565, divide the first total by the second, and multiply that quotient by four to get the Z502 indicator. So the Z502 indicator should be 3.45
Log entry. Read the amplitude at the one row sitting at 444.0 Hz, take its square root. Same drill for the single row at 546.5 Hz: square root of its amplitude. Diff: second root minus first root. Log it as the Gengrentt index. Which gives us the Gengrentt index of 0.28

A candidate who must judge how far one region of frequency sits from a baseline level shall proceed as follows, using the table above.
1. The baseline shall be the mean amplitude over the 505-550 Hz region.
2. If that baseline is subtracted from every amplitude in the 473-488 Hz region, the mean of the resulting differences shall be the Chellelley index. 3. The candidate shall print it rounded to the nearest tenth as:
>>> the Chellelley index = -1.2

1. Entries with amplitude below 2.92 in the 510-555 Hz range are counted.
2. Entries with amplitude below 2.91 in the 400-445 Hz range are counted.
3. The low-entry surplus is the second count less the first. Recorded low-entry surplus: 10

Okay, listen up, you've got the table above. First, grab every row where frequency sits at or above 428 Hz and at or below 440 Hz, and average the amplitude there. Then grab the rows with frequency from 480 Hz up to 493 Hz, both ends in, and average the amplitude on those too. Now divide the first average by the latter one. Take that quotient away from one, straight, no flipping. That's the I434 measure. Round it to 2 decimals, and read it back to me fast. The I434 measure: 0.14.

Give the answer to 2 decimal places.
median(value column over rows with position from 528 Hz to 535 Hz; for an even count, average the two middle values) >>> 3.58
